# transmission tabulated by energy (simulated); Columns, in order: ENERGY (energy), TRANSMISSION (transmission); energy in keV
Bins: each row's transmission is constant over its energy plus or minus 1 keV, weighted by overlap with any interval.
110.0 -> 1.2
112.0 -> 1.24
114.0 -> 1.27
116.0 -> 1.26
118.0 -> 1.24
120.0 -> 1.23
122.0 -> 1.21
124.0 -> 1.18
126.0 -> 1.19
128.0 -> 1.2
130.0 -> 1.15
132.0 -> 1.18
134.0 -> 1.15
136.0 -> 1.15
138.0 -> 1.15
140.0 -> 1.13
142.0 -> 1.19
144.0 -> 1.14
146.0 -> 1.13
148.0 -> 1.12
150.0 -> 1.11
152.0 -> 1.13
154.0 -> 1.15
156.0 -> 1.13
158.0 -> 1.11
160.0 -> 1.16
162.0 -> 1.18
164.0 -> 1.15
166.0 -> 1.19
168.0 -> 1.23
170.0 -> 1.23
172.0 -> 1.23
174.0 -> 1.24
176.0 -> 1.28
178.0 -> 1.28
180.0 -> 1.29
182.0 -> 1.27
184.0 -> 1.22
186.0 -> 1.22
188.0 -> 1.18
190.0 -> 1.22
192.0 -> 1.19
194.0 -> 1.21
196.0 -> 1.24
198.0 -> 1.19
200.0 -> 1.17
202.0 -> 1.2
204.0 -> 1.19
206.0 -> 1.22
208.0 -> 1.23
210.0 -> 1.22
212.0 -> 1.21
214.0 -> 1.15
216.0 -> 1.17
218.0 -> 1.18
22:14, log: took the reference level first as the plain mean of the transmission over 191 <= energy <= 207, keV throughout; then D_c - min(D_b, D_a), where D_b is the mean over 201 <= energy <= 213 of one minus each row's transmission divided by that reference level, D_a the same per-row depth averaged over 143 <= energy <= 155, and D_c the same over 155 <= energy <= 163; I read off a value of 0.06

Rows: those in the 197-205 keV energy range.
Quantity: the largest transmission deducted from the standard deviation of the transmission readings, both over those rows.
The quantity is -1.19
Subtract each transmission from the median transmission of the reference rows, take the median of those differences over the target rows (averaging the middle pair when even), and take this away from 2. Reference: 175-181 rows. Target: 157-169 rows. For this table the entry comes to 1.89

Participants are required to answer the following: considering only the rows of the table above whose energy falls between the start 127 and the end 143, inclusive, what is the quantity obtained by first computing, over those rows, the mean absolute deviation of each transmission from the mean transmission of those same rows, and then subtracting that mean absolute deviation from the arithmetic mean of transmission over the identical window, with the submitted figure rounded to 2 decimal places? 1.14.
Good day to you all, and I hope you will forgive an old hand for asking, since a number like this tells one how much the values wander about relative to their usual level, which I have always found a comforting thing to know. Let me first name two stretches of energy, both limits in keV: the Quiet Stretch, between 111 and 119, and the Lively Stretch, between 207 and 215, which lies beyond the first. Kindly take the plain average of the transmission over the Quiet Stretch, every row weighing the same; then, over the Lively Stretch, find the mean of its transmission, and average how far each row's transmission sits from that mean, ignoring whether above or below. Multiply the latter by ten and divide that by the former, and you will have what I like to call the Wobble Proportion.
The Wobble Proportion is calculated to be 0.210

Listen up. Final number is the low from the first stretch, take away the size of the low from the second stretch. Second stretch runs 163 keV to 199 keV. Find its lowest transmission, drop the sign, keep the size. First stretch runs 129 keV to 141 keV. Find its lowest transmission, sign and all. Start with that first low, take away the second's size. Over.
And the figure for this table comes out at -0.02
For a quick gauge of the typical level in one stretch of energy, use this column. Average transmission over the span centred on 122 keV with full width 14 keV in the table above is 1.22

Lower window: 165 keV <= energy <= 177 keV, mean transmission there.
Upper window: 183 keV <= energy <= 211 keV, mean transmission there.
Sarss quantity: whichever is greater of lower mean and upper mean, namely 1.23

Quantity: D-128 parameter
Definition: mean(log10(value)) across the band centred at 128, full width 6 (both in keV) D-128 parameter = 0.072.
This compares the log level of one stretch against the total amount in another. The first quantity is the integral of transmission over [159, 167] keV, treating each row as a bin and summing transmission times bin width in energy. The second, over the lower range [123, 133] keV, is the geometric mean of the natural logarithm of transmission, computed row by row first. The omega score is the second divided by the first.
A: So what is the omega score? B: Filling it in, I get 0.018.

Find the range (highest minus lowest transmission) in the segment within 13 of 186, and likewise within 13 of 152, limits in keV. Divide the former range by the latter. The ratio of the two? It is 1.4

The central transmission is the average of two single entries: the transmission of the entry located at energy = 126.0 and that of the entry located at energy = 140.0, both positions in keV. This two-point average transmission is 1.16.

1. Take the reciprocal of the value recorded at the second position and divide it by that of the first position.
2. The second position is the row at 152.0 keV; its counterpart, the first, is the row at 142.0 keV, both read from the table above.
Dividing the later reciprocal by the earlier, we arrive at 1.05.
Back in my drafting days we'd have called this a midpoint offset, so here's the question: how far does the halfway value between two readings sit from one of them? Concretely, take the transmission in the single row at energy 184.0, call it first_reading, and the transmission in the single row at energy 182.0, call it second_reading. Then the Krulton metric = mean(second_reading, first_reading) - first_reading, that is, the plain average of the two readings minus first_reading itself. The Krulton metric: 0.025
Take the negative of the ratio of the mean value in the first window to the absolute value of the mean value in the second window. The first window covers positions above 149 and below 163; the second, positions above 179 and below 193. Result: -0.93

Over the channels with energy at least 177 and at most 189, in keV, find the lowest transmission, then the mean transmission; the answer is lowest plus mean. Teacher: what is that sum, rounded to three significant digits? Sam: 2.42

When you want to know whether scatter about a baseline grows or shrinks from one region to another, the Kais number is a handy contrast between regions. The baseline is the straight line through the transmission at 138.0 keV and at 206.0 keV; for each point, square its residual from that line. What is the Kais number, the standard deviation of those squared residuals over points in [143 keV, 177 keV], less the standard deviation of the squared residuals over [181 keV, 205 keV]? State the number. 0.0005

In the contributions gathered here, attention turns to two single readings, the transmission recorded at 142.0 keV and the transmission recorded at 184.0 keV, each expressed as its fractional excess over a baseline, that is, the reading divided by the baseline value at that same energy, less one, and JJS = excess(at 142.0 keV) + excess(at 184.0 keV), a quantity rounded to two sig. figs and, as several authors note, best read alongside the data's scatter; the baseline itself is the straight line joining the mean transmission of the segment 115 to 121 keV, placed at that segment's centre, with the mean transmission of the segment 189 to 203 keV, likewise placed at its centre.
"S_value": -0.024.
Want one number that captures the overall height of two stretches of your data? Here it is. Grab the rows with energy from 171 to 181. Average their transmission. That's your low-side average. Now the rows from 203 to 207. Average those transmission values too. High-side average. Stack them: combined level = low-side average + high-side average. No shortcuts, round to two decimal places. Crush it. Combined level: 2.47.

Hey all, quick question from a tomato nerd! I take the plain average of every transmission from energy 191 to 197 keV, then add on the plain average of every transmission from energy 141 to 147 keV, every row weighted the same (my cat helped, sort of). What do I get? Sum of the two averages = 2.37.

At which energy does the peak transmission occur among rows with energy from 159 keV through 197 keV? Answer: 180.0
